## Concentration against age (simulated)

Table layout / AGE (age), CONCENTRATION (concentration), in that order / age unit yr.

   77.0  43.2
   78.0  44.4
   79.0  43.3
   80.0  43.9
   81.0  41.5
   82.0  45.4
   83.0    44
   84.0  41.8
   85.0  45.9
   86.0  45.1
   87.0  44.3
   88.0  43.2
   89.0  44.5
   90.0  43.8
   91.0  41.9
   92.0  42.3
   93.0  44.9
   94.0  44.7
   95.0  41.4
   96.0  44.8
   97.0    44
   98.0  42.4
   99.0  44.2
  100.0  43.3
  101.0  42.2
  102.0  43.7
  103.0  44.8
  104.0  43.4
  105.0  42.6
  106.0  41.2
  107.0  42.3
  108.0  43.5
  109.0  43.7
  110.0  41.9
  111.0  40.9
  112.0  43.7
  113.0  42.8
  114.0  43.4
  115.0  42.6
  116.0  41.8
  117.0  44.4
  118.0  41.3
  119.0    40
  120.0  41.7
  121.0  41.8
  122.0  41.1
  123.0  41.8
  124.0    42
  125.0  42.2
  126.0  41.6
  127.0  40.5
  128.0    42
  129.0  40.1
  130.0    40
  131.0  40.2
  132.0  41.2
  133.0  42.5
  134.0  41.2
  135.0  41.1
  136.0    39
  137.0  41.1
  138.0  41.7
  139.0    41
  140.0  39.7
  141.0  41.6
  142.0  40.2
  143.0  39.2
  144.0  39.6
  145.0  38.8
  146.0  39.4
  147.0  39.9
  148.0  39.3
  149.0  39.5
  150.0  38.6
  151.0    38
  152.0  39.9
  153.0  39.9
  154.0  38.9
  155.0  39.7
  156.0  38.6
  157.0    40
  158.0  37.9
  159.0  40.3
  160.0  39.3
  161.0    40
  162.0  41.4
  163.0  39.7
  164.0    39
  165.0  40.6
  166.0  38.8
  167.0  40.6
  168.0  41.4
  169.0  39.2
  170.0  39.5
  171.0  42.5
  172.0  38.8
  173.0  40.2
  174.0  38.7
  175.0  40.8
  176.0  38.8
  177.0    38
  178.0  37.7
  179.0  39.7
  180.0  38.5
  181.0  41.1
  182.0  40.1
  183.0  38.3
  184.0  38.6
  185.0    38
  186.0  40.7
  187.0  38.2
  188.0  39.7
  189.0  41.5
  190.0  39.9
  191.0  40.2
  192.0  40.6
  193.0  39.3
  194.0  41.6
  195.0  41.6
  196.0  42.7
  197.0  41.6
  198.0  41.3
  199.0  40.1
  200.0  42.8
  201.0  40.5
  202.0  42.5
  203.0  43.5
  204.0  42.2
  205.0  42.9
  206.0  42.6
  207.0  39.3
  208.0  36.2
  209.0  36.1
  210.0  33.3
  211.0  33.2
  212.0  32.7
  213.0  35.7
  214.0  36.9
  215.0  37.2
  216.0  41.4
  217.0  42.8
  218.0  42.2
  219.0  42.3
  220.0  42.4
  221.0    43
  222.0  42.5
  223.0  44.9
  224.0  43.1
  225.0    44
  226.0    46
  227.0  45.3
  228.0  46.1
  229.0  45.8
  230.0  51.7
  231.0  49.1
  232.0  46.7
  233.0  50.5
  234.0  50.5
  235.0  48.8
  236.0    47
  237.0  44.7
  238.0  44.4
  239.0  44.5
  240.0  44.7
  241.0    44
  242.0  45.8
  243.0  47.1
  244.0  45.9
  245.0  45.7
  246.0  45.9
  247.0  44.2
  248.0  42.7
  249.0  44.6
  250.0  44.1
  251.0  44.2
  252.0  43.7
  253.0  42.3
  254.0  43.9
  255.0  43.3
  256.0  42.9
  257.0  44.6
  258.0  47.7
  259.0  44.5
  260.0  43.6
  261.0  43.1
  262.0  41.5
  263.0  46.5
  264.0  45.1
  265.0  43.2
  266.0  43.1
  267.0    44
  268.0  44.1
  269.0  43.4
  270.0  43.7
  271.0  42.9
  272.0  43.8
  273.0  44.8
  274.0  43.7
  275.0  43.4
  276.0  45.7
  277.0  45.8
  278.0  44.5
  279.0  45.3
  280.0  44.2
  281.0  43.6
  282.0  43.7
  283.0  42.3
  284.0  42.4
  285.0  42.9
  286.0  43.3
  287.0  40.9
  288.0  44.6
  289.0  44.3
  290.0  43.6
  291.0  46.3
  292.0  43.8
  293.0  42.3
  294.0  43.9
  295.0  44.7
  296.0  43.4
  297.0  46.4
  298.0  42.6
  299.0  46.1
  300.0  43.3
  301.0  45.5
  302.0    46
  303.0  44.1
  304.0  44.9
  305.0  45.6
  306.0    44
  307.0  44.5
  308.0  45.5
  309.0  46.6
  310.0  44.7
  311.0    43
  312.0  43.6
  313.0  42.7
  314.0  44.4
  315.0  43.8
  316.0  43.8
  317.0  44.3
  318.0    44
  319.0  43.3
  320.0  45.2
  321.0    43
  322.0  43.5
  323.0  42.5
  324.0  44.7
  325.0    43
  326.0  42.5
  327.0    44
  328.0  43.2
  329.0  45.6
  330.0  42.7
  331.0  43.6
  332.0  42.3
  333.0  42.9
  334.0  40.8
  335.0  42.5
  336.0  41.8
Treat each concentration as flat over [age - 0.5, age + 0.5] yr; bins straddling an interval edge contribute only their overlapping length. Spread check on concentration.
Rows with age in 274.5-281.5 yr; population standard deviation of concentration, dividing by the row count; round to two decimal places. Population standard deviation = 0.91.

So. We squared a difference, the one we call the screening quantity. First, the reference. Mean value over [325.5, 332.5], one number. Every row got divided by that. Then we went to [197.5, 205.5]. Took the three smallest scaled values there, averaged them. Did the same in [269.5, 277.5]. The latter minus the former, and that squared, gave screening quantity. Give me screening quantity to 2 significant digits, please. 0.0039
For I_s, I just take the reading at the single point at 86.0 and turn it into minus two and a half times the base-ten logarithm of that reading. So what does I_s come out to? -4.14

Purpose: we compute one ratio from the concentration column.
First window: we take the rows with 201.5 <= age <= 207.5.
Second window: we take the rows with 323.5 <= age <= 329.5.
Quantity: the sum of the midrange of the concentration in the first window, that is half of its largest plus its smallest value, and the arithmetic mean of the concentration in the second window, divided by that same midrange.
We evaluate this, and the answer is 2.06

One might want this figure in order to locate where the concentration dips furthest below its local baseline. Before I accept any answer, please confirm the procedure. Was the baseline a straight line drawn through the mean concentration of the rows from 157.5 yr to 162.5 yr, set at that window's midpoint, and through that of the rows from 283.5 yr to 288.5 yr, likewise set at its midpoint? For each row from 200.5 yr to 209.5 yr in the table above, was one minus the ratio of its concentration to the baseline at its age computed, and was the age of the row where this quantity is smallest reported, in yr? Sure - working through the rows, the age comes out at 203.0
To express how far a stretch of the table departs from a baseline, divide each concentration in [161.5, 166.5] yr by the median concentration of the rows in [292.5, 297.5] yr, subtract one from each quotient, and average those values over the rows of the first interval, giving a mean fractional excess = -0.09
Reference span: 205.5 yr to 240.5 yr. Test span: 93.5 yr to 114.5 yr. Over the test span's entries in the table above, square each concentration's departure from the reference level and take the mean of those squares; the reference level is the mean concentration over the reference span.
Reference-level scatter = 1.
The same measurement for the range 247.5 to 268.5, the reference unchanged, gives 3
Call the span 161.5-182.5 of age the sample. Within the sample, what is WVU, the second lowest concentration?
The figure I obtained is 38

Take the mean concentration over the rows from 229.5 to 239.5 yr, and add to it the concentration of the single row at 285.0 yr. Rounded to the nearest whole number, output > 91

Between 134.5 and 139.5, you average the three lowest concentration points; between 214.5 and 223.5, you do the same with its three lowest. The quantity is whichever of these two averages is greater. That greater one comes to 40.4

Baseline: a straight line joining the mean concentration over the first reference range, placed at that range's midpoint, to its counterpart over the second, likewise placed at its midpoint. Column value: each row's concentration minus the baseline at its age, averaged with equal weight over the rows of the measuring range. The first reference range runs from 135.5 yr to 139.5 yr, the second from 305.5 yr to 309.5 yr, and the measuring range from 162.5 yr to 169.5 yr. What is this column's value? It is -1.5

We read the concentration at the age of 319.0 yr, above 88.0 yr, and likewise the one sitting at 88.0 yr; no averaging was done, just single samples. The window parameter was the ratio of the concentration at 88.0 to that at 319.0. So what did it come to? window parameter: 1.00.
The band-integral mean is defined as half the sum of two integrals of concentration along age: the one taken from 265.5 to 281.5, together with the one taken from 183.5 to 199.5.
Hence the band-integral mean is 676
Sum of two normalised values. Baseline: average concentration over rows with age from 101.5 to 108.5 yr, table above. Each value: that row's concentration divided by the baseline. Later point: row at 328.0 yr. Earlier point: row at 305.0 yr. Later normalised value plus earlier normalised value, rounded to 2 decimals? 2.06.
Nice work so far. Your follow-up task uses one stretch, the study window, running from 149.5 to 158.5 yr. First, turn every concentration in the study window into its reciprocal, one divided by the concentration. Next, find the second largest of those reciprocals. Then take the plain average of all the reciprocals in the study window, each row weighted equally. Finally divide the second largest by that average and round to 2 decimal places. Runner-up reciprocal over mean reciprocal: 1.03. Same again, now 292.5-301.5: 1.04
